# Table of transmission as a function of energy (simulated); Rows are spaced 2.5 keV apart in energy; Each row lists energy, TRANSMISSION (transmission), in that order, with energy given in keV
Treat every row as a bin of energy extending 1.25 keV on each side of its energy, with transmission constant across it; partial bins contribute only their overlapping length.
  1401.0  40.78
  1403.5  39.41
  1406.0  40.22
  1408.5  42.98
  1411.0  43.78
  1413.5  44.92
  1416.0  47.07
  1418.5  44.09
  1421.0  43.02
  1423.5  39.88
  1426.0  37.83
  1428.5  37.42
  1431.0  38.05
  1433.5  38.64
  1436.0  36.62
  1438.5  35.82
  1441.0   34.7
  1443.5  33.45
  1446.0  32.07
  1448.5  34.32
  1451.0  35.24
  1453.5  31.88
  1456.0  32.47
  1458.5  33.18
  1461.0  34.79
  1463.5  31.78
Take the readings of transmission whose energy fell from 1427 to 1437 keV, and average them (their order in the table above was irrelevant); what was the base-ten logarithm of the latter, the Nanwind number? 1.58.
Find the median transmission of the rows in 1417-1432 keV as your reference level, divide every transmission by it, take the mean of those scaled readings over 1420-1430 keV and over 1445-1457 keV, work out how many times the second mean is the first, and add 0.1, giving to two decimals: 0.94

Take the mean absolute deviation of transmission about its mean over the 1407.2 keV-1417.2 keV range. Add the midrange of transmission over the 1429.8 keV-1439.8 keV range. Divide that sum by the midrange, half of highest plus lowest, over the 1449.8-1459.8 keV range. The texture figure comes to 1.15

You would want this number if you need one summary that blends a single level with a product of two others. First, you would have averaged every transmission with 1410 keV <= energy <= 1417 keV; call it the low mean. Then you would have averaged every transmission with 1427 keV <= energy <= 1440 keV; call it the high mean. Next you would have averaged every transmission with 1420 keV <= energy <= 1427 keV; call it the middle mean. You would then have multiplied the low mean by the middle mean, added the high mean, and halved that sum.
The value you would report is 929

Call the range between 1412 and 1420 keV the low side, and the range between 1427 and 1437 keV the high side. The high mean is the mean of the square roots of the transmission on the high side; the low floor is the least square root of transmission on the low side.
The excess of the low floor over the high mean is 0.50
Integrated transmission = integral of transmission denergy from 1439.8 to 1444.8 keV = 170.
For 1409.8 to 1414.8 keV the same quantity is 222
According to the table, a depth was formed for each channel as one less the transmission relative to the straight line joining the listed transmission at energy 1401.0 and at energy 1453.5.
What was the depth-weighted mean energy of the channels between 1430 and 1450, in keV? 1435.6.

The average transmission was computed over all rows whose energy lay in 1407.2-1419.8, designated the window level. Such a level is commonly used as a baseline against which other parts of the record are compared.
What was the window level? 45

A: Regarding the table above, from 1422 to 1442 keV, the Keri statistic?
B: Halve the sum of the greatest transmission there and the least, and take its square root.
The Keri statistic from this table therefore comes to 6.11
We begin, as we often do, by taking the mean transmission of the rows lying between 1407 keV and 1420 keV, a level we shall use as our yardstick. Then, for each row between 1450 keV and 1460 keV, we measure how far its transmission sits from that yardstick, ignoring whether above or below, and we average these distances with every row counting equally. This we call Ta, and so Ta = 11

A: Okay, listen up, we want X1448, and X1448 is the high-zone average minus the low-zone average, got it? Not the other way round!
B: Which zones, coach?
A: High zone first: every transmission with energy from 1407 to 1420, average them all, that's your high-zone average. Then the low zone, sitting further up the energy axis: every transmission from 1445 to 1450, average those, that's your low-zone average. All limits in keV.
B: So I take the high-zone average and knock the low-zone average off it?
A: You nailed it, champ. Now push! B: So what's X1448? 11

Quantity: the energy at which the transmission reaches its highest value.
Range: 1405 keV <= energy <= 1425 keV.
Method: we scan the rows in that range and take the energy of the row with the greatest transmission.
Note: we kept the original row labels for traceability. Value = 1416.0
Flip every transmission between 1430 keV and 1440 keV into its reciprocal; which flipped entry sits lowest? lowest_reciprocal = 0.026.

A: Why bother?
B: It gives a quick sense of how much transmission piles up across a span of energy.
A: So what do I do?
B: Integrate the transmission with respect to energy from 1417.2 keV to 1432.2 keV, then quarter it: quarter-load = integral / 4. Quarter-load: 150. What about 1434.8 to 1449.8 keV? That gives 129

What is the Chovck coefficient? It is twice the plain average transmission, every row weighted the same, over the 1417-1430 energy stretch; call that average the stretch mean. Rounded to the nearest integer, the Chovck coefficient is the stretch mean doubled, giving 81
